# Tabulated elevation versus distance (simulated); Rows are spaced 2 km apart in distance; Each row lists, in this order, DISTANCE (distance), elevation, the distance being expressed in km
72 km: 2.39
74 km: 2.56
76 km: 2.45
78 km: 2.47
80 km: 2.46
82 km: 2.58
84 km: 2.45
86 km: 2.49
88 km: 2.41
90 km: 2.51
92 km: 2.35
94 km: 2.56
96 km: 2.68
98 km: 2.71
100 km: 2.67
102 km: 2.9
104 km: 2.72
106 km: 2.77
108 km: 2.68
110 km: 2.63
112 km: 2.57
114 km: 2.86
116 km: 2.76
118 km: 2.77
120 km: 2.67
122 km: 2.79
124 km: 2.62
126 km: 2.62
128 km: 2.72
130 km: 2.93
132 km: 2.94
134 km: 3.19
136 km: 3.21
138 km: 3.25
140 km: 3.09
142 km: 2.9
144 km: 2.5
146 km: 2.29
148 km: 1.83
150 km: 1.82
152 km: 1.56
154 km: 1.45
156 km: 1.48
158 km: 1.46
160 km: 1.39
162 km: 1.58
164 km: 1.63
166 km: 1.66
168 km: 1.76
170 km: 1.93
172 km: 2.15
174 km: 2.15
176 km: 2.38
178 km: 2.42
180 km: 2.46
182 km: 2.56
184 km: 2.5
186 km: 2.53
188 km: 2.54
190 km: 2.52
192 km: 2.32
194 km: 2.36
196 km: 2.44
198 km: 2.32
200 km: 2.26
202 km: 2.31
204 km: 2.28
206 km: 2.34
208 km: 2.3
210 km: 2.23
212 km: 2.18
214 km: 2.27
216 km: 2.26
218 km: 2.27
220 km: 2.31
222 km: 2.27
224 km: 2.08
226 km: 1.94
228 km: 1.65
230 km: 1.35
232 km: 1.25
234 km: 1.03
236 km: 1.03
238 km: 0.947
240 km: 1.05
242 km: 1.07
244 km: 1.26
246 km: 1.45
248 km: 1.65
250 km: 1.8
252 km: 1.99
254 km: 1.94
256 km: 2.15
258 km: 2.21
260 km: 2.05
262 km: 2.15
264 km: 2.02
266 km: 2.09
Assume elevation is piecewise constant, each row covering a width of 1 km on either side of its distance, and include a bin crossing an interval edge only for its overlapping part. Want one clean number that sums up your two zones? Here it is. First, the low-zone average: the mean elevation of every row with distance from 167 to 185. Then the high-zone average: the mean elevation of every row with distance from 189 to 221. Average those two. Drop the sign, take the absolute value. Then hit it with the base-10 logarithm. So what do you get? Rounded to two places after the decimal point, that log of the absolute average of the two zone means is 0.36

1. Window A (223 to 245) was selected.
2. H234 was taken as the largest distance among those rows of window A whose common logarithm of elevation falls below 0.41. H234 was 244 km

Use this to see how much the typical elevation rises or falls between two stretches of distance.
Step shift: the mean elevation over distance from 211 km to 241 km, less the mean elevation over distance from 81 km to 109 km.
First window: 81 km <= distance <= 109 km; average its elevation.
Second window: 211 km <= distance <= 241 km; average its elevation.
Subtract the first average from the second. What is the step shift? -0.9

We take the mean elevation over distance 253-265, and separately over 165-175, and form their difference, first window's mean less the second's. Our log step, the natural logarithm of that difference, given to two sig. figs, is -1.9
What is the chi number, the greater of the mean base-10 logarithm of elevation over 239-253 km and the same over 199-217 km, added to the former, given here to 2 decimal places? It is 0.51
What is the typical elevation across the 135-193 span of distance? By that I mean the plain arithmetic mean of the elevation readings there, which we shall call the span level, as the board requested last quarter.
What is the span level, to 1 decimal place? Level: 2.2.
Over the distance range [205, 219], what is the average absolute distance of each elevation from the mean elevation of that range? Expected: 0.04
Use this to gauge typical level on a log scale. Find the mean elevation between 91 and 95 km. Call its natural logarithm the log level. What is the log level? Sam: 0.90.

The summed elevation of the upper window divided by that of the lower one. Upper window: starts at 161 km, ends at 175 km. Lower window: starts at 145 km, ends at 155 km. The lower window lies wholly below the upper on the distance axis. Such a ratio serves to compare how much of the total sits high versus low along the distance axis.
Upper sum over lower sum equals 1.4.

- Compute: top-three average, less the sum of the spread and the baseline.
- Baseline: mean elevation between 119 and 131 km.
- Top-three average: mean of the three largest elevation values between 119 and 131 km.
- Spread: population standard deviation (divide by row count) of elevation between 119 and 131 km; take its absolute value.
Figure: -0.0207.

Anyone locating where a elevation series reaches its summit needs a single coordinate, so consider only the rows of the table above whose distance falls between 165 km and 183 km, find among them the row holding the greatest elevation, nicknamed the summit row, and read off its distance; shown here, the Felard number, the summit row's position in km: 182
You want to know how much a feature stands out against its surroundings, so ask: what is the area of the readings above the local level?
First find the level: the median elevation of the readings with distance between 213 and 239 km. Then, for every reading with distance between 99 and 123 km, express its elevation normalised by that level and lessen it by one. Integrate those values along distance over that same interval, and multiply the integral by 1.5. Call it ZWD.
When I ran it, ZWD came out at 15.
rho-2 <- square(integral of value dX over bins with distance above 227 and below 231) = 36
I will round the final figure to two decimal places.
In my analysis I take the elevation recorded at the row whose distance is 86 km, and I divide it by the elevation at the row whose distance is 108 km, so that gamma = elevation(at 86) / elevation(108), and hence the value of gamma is 0.93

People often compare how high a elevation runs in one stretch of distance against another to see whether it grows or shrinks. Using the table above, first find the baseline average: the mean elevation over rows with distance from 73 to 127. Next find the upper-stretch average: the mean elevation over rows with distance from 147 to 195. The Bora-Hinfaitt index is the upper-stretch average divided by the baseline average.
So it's 0.77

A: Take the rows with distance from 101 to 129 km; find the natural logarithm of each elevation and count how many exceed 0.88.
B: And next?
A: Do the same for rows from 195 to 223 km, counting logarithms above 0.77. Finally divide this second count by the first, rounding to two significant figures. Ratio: 1.0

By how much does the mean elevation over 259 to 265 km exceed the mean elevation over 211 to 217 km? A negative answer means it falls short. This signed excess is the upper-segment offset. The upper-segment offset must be -0.16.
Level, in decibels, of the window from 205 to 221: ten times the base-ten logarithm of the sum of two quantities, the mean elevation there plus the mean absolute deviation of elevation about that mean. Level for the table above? 3.6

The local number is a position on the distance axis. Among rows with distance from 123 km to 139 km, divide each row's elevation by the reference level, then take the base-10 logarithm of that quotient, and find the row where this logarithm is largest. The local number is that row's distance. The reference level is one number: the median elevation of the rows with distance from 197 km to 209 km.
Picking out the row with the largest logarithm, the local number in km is 138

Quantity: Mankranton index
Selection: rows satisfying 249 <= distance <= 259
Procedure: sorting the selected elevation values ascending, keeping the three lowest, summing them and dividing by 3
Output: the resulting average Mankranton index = 1.9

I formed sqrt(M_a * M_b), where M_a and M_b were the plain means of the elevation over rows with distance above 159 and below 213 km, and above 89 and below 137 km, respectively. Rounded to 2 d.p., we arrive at 2.46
